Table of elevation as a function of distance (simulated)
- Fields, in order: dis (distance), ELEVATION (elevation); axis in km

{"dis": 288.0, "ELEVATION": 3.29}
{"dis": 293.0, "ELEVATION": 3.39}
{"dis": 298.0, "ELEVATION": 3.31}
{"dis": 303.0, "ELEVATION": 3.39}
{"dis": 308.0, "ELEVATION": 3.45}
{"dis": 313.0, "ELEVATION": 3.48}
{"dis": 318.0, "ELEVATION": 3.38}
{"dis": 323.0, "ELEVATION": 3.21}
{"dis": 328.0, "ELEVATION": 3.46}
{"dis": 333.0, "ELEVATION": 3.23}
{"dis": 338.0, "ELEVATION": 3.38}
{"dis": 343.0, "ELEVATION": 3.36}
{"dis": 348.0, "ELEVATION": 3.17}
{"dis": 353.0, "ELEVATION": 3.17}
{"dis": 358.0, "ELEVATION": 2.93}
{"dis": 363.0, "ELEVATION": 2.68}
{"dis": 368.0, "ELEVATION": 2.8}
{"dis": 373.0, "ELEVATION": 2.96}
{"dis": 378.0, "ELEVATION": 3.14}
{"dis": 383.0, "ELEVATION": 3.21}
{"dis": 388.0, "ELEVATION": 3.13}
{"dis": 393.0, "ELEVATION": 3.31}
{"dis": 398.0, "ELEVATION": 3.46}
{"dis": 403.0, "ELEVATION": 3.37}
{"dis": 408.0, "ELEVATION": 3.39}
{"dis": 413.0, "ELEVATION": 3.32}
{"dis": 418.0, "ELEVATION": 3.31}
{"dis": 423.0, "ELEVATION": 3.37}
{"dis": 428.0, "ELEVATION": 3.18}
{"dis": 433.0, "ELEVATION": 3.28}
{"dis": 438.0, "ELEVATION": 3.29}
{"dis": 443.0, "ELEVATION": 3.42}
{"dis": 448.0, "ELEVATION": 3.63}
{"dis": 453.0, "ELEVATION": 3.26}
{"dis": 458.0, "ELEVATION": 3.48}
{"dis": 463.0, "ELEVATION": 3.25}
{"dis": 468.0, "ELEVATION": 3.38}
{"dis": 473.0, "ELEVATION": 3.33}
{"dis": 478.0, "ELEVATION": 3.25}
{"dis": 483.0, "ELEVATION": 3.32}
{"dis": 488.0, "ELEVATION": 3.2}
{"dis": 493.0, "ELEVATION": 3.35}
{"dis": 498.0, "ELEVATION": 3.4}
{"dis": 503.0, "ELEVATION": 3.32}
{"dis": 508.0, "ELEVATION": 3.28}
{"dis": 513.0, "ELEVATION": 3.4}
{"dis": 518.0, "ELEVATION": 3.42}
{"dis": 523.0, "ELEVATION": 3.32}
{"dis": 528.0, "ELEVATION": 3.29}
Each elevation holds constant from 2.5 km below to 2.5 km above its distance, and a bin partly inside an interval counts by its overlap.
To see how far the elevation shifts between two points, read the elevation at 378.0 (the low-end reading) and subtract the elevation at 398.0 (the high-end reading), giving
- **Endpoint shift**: -0.3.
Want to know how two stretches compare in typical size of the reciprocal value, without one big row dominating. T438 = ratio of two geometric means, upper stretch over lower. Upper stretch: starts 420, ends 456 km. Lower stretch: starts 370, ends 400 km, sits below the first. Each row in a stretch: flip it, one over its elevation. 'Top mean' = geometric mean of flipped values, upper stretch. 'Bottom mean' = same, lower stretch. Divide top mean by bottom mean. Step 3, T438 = 0.96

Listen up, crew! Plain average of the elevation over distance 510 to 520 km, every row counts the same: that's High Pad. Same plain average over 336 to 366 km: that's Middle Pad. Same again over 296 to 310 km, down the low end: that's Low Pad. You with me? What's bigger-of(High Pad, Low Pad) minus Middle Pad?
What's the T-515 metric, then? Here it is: 0.3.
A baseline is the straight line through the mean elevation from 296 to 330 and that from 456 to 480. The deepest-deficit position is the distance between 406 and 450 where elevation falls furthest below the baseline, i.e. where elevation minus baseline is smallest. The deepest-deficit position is 428.0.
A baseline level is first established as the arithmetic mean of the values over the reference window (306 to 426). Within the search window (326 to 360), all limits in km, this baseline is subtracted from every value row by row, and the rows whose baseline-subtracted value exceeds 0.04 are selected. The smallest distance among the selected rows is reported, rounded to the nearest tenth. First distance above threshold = 328.0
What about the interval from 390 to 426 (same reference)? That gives 393.0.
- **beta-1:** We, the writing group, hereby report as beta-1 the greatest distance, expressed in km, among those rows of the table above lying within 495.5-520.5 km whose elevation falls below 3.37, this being 508.0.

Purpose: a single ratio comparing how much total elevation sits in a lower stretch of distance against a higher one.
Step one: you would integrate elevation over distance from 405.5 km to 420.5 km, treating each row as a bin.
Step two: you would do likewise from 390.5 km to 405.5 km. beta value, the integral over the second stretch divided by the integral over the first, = 1.012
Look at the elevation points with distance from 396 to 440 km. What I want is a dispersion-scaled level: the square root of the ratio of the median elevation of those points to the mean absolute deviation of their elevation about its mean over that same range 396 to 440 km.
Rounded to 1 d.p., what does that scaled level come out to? 7.4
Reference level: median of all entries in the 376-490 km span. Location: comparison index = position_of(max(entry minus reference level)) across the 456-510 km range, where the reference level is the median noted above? 458.0 km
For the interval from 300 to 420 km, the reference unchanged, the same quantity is 313.0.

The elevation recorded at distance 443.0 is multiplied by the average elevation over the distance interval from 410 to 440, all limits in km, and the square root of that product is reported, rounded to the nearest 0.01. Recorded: 3.36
